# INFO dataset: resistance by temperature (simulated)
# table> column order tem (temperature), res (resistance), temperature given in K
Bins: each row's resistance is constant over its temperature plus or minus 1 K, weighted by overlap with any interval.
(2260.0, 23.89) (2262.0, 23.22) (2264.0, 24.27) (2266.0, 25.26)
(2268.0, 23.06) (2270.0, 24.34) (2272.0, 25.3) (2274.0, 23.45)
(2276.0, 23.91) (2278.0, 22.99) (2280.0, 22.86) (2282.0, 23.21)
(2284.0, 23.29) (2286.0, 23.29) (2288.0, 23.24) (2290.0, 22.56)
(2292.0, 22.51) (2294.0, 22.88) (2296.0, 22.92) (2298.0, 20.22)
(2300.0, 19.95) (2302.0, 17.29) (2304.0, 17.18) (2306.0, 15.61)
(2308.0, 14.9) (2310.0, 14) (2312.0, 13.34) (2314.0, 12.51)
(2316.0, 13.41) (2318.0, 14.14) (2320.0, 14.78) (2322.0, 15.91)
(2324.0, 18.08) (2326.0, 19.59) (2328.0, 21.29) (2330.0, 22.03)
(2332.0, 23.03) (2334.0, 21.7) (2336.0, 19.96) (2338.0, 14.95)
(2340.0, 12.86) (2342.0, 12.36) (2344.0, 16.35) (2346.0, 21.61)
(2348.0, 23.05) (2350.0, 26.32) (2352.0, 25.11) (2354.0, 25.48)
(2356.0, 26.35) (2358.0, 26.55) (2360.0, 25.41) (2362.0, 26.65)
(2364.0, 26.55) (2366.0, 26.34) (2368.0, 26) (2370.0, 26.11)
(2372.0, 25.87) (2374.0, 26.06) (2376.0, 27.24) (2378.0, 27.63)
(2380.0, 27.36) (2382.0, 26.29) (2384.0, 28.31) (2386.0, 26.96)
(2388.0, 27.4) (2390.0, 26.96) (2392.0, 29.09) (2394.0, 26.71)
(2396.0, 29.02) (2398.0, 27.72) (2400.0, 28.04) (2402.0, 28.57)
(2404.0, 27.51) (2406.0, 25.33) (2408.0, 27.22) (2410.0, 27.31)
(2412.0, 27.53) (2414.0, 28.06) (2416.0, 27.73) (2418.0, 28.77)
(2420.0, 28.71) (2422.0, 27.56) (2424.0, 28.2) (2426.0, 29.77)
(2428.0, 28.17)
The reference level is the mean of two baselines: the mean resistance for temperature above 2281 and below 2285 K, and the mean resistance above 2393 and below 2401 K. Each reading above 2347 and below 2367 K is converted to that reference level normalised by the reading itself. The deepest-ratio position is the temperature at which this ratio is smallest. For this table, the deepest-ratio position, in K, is 2362.0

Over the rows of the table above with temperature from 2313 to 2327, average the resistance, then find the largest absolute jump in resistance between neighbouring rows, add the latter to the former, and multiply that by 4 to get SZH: 71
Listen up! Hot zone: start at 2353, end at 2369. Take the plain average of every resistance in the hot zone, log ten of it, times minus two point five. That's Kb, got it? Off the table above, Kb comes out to -3.54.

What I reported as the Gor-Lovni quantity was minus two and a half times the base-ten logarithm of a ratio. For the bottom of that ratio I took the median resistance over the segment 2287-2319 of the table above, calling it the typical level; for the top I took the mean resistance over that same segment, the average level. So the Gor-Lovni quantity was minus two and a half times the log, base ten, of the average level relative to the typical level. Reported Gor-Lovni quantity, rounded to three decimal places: -0.042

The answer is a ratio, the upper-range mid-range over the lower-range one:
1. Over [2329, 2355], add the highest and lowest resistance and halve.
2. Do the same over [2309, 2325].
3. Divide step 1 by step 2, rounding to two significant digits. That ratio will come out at 1.3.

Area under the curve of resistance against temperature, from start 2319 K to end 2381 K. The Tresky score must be 1397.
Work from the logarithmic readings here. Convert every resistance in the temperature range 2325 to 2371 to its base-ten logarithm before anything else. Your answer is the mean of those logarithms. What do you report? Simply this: 1.34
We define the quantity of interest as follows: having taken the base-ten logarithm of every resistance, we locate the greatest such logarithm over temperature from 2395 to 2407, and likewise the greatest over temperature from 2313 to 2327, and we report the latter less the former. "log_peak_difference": -0.17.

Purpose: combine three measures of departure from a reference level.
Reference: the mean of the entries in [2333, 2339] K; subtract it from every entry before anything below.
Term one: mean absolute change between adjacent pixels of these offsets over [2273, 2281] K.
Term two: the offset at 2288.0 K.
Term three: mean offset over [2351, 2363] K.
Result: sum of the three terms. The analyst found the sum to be 12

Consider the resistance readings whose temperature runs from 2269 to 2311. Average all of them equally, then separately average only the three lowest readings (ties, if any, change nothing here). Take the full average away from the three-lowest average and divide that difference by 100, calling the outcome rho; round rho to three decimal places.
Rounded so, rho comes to -0.064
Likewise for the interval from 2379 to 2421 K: -0.015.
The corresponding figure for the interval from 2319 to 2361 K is -0.073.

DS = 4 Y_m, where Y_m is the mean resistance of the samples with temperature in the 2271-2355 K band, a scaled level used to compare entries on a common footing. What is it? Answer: 79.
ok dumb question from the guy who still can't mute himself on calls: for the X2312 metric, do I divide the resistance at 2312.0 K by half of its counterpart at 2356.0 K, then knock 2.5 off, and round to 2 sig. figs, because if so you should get -1.5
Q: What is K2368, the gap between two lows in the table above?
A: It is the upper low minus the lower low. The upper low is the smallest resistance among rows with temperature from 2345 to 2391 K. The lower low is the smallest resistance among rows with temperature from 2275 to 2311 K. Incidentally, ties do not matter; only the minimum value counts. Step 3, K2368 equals 8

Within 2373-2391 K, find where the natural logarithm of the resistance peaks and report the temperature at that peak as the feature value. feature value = 2384.0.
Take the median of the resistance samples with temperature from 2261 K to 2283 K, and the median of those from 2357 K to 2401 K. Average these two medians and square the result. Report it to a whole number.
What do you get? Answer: 632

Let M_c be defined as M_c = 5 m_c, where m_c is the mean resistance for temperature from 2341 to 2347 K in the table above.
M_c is 84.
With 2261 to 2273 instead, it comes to 121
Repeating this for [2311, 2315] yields 65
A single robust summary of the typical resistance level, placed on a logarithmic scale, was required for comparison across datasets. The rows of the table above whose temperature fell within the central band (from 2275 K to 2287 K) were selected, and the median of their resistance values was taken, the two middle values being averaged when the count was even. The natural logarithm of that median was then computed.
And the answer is 3.1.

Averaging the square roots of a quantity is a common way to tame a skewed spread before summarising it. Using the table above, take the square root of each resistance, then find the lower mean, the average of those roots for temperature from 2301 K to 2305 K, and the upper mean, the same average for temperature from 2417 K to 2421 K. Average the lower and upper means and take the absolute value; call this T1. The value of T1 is 4.76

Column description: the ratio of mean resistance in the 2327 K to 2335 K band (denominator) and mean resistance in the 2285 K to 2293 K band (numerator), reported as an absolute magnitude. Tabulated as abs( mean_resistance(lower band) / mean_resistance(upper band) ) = 1.04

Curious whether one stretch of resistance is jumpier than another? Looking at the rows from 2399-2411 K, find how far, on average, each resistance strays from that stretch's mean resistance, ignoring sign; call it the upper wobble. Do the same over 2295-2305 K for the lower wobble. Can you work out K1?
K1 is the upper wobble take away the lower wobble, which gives -1.1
